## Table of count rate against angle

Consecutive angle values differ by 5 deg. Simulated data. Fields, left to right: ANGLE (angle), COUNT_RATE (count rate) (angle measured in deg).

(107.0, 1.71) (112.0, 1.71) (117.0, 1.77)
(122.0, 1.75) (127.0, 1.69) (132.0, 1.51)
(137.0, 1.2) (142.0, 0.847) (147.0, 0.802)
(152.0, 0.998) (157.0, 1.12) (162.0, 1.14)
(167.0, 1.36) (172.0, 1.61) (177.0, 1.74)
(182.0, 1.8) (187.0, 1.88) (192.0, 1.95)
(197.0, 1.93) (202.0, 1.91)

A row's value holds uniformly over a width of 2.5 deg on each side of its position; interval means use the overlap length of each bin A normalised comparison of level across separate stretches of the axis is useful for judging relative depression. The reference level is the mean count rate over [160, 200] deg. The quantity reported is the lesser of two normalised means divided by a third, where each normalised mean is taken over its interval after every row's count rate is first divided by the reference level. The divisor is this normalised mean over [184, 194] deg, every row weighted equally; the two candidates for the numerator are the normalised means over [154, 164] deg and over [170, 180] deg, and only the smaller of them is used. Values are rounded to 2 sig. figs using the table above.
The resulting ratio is 0.59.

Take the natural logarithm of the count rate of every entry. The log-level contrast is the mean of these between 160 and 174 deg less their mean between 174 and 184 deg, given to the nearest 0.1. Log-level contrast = -0.3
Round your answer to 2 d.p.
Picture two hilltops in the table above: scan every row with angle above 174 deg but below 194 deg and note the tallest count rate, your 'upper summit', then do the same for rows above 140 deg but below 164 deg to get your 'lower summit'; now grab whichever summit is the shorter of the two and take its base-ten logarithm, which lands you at 0.06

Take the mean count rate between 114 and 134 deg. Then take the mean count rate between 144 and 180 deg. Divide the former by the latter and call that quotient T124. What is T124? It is 1.34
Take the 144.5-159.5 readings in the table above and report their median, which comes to 1.0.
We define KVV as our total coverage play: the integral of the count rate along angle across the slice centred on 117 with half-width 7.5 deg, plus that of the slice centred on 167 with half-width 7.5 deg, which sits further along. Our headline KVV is 46.7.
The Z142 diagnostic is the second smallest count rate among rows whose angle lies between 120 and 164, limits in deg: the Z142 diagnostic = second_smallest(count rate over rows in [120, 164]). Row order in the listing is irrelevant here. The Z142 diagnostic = 0.847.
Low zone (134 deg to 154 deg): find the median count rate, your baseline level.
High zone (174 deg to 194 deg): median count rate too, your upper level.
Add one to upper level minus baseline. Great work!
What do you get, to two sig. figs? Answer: 1.9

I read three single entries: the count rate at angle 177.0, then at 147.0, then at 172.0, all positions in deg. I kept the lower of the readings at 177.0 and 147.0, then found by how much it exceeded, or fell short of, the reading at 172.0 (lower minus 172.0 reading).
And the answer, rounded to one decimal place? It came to -0.8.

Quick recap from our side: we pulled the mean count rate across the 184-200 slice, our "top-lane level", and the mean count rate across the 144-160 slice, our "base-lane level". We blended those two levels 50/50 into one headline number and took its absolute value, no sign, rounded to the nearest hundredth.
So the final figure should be 1.45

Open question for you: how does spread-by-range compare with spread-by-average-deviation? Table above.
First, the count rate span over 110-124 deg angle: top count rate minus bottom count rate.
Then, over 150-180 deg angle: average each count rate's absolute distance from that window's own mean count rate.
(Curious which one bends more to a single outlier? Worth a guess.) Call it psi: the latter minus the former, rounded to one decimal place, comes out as 0.2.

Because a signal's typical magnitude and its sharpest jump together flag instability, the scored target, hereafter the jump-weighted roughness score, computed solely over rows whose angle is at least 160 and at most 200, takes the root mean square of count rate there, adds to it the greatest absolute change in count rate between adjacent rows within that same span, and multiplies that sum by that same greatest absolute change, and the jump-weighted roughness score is 0.49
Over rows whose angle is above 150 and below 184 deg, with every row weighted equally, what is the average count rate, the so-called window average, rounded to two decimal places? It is 1.40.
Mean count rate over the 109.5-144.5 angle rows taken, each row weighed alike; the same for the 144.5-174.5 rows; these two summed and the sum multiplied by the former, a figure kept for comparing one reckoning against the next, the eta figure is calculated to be 4.0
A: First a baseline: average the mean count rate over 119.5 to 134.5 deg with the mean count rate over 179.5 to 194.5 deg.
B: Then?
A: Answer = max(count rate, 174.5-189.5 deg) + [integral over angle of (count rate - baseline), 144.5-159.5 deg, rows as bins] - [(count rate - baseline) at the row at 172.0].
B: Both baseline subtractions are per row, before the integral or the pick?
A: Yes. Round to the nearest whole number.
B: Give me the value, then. -10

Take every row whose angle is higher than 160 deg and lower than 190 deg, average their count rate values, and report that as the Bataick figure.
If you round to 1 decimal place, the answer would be 1.6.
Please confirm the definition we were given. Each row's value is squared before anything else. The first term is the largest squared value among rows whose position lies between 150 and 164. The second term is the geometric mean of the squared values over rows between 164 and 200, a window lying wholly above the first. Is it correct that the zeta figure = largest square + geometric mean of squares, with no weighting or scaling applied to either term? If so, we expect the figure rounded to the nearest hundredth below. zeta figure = 4.33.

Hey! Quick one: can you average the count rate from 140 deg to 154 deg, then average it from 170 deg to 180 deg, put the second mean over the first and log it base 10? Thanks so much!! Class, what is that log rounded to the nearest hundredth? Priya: 0.28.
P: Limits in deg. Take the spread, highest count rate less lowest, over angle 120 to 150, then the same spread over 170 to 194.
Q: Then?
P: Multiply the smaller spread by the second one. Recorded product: 0.12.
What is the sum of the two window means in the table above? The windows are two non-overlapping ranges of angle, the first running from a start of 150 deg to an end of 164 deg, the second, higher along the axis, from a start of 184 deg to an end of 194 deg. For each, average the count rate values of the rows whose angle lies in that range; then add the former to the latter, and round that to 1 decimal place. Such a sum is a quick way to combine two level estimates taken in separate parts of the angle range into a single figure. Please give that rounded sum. 3.0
